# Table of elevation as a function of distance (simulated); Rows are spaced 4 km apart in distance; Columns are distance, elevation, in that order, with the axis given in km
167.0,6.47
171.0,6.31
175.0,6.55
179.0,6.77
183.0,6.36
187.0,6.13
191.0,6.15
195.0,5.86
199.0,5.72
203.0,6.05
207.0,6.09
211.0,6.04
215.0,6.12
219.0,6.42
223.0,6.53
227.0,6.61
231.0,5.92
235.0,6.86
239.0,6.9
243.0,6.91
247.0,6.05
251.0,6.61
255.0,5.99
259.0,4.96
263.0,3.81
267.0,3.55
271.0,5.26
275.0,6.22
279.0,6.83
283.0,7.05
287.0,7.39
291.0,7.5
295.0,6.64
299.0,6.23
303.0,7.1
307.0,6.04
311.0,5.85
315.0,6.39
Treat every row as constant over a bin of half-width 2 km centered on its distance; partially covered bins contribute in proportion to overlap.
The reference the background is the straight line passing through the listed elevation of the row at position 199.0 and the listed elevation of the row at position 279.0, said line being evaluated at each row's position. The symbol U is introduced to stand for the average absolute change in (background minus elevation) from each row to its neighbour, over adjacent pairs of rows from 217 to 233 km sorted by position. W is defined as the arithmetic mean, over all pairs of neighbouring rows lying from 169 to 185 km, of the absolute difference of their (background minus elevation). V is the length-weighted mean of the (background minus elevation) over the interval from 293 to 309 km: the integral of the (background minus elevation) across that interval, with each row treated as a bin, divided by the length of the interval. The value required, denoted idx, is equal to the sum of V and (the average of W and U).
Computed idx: 0.9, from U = 0.3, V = 0.63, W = 0.3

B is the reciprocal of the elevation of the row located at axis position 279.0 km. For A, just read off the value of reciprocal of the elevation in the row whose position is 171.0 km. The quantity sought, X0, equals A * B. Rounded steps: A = 0.158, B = 0.146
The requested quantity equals 0.0232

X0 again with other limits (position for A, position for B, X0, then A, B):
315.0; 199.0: 0.0274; 0.156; 0.175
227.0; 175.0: 0.0231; 0.151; 0.153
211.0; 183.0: 0.0260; 0.166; 0.157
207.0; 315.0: 0.0257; 0.164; 0.156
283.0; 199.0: 0.0248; 0.142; 0.175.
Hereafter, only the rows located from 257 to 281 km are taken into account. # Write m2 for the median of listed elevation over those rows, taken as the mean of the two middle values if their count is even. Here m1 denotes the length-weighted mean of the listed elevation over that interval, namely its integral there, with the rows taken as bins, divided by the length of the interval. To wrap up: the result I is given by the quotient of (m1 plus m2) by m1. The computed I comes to 2.00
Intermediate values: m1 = 5.1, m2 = 5.1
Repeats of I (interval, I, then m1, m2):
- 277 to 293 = 2.00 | 7.2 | 7.2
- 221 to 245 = 2.02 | 6.6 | 6.7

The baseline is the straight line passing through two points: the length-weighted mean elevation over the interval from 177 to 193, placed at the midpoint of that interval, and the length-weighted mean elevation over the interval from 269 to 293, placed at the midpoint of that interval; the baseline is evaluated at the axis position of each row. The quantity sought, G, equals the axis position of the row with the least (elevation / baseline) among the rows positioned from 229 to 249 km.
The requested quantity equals 231.0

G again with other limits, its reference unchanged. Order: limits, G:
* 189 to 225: 199.0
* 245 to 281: 267.0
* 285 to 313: 311.0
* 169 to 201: 199.0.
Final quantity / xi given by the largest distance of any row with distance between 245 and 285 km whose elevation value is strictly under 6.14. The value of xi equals 271.0 km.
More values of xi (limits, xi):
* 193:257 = 255.0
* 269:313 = 311.0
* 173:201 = 199.0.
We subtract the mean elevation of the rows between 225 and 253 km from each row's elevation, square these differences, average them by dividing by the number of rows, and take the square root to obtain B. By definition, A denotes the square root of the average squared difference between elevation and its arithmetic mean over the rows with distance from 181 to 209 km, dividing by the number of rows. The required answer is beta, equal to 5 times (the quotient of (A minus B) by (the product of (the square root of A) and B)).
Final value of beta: -5.6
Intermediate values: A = 0.19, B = 0.38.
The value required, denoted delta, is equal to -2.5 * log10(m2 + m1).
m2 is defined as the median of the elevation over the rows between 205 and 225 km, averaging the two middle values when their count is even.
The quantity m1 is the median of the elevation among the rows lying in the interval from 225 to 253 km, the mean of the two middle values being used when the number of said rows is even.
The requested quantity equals -2.76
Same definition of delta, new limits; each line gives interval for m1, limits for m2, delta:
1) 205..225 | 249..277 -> -2.64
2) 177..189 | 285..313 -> -2.78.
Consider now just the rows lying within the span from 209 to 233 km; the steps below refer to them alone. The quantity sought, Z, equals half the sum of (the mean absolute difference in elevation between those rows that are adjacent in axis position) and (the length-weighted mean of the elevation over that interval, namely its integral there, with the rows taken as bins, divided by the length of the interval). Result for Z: 3.26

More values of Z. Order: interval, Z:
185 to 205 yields 3.09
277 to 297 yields 3.73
